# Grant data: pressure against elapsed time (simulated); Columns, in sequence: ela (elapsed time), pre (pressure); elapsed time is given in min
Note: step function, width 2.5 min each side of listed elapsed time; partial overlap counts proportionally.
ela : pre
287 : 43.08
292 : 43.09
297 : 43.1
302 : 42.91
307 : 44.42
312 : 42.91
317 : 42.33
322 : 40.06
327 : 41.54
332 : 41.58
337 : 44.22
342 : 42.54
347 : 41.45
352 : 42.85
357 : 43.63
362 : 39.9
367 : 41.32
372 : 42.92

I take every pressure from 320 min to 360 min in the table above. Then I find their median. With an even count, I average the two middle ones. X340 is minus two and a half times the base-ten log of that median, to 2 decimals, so -4.06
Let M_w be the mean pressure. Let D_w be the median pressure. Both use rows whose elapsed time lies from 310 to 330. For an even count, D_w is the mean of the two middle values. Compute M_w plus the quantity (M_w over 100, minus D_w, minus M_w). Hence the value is -41.5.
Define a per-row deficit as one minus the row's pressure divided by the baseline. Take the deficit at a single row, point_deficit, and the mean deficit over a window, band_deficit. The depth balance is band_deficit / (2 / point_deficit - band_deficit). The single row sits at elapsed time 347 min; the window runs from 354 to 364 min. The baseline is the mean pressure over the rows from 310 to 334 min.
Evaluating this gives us 0.0000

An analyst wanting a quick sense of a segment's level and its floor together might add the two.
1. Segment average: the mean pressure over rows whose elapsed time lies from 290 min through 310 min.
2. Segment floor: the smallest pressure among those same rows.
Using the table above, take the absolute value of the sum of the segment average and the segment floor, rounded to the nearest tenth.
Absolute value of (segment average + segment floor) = 86.3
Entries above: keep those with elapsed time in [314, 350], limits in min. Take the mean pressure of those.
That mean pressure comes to 42.0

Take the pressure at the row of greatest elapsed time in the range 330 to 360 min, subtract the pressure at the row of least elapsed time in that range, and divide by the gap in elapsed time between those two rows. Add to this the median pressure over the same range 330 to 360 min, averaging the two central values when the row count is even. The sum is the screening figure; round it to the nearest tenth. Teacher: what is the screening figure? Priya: 42.8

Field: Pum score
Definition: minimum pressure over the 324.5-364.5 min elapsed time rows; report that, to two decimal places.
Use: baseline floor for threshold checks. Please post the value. 39.90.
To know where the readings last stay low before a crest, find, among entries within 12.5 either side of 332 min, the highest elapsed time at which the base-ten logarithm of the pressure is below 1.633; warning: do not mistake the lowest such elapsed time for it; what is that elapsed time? 342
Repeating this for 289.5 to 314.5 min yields 312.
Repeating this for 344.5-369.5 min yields 367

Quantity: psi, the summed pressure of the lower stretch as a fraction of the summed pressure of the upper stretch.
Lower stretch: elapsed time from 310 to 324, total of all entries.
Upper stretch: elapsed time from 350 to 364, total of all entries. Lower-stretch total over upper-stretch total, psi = 0.99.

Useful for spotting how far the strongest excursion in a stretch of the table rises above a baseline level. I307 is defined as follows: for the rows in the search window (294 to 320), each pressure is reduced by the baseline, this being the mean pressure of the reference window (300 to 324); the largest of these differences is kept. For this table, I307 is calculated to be 1.9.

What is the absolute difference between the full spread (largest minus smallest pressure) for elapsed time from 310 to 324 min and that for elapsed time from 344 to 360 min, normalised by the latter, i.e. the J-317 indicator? 0.31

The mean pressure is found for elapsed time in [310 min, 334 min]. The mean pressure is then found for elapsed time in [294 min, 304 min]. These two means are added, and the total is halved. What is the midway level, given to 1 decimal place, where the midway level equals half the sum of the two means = 42.3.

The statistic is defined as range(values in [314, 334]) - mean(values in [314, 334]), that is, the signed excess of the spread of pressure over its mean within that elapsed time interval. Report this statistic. -39.1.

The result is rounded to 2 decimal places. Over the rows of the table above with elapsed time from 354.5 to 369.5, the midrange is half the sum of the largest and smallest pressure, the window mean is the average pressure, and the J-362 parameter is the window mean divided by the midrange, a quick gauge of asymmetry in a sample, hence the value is 1.00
